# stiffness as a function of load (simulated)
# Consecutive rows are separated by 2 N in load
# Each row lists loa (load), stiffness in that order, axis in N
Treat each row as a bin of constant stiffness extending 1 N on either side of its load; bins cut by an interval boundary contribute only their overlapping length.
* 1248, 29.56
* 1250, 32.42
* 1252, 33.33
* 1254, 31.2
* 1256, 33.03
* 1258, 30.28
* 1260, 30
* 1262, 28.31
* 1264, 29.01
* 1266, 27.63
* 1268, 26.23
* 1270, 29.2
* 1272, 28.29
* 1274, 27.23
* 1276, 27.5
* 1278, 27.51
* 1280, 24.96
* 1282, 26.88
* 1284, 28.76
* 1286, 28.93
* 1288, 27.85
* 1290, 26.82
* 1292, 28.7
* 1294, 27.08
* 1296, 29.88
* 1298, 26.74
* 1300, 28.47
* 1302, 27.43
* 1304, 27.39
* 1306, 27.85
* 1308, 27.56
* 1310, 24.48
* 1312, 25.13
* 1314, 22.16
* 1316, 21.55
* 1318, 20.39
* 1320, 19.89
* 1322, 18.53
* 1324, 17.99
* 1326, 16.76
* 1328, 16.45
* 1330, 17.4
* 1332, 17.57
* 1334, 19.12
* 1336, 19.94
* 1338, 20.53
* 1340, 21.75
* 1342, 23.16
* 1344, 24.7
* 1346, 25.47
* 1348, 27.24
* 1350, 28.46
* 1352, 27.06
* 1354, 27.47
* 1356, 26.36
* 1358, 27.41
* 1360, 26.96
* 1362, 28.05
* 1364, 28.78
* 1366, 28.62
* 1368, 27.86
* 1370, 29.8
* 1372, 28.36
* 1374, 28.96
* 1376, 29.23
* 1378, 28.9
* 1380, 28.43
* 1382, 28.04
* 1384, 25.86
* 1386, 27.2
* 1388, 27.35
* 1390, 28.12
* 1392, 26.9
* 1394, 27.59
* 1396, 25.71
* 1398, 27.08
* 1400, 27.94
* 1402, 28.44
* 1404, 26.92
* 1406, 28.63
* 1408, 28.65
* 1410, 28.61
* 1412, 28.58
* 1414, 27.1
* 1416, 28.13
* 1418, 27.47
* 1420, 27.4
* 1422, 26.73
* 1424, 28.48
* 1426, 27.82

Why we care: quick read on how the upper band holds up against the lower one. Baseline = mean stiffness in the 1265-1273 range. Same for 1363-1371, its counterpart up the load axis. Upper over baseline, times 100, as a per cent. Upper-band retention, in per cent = 103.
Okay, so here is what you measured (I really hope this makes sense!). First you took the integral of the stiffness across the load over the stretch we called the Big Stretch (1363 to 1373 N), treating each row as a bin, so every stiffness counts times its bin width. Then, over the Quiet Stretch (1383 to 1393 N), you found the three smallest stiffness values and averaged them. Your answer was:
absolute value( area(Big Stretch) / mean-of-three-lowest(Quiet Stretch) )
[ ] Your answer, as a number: 10.8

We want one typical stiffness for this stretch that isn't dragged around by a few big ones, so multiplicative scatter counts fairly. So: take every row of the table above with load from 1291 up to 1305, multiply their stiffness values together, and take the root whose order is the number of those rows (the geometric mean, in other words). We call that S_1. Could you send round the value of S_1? 27.9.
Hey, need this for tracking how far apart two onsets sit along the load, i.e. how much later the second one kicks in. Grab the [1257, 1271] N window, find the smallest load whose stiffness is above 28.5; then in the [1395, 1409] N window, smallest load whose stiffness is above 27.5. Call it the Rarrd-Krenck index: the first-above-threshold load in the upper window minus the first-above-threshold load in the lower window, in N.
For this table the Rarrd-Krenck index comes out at 142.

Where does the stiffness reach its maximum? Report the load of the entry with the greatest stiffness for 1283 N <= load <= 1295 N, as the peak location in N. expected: 1286 N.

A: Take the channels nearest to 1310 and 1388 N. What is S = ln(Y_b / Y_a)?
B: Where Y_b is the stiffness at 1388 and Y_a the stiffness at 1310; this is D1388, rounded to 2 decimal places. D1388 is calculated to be 0.11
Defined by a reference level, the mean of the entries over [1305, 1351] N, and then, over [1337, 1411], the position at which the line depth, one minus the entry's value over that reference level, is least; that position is 1370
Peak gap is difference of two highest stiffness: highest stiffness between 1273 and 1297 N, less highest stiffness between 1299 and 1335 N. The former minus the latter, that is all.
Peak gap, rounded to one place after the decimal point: 1.4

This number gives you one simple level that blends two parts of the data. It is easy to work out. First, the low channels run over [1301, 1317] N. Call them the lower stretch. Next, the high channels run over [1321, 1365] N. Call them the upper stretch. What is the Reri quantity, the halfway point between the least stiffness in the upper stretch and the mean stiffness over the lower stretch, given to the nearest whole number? 21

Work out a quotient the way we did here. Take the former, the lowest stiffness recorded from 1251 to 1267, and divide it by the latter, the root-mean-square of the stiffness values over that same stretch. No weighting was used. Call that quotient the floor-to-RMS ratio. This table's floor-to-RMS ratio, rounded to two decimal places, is 0.91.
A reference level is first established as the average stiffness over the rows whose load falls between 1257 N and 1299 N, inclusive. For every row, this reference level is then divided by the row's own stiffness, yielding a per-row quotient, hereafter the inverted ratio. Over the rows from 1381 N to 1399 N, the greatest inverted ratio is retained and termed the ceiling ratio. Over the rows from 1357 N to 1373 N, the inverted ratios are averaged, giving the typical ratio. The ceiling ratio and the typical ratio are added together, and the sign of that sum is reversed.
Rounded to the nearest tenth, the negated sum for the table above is -2.1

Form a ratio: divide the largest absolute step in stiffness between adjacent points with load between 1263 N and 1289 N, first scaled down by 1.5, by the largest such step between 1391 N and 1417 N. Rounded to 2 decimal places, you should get 1.05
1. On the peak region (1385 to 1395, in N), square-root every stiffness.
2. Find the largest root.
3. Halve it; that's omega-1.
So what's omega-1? 2.65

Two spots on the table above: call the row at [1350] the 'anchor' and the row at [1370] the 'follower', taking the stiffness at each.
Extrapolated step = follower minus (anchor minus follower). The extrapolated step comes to 31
